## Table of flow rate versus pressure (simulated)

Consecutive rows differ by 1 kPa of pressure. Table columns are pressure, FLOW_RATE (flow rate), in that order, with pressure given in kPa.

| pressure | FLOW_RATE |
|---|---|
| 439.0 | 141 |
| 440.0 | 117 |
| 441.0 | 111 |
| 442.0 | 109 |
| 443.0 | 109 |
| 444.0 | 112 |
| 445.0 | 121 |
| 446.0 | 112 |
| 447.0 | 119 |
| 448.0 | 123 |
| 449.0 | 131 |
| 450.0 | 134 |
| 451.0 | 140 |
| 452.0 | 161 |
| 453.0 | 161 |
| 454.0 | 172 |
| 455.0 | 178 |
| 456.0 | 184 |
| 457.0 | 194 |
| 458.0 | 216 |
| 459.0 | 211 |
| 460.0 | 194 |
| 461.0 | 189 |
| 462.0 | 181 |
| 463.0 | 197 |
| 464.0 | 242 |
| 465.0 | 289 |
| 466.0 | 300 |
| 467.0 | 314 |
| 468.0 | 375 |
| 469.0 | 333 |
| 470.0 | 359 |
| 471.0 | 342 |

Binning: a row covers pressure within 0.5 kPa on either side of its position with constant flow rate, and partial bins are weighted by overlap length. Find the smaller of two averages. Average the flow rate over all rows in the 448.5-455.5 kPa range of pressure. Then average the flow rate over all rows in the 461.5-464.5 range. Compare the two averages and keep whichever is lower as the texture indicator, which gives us 154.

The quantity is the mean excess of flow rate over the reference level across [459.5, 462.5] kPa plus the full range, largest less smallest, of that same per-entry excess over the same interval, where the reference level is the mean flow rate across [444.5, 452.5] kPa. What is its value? 71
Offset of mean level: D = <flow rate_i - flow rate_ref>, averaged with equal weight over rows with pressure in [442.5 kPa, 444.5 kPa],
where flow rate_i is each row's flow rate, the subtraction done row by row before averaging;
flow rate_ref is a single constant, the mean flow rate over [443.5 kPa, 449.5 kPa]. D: -9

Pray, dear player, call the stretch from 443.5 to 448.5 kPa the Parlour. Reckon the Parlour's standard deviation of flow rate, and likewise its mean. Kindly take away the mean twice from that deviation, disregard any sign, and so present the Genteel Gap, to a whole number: 230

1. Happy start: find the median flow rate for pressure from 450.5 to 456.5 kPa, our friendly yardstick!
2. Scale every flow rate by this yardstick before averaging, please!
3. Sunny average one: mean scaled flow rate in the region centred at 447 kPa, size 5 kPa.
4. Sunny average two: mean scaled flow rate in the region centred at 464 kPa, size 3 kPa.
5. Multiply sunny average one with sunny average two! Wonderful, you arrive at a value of 1.1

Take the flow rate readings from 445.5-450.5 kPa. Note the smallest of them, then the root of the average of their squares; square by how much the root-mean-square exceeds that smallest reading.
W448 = 145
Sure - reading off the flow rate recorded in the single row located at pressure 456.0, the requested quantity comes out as 184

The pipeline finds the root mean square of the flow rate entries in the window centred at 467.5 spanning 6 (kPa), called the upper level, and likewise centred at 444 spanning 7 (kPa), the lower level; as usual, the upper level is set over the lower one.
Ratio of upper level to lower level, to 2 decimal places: 2.91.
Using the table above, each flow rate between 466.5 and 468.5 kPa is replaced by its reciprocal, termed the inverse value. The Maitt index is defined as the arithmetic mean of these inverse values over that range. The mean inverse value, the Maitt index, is 0.003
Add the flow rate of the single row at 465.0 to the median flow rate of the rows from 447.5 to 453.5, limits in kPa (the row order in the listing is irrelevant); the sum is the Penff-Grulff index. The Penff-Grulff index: 426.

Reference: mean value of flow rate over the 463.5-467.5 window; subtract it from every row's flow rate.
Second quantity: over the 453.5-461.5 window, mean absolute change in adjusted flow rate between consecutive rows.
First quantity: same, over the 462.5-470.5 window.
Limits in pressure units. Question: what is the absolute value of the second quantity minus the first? 25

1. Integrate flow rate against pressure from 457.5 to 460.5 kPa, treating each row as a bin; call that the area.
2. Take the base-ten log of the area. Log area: 2.79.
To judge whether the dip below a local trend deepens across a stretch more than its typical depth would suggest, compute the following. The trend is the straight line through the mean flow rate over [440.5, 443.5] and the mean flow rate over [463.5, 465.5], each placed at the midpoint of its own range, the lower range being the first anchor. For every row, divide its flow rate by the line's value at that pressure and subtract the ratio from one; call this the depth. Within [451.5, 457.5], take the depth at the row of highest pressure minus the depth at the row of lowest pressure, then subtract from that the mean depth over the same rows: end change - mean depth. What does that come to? -0.12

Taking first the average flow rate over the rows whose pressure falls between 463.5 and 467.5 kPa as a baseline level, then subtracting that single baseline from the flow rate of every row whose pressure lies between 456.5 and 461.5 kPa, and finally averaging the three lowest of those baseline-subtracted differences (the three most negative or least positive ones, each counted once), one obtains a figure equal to -94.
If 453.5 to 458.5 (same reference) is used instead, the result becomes -108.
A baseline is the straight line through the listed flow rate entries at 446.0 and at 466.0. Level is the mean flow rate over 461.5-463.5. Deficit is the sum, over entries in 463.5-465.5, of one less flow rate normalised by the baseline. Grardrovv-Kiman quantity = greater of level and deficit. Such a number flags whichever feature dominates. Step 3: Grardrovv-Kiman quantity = 189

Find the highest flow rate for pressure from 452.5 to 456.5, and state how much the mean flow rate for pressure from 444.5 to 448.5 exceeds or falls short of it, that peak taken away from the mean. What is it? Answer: -65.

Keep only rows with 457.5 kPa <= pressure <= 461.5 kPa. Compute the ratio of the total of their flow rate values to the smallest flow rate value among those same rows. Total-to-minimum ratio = 4.29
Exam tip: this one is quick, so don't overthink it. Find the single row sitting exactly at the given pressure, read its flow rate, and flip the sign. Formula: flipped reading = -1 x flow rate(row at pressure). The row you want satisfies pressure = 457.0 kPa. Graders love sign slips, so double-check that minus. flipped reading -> -194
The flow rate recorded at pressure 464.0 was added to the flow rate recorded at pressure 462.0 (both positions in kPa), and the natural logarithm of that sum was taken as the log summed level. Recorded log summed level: 6.05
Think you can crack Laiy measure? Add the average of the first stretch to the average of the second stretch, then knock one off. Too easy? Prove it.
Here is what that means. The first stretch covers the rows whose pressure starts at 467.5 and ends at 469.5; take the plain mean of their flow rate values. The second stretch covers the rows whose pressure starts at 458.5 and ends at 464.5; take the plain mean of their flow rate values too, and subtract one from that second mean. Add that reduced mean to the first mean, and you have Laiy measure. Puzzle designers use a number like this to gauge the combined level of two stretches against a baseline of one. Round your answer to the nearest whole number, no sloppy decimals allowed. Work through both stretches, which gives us 555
